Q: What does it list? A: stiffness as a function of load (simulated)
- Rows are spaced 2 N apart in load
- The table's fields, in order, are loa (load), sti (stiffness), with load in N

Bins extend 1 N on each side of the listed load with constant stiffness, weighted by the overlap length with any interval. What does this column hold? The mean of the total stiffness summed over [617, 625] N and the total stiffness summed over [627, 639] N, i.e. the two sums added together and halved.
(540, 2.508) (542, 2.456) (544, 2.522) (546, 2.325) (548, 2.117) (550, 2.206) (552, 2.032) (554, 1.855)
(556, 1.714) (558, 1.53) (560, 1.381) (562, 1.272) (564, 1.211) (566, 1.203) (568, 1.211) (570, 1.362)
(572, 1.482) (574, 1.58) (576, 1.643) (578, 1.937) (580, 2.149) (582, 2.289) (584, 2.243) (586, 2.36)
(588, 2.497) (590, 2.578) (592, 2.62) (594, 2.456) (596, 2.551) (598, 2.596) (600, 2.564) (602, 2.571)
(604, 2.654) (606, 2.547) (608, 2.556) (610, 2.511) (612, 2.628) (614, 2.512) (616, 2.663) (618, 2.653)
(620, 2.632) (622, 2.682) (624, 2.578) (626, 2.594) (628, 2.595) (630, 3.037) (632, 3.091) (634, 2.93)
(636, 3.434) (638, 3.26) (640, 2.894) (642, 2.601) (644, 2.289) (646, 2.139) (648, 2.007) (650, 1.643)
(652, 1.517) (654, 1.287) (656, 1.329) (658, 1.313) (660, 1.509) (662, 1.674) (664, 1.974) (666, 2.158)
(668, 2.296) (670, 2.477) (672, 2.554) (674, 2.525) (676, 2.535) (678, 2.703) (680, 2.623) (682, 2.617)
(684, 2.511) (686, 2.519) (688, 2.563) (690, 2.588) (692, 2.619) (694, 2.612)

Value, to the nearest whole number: 14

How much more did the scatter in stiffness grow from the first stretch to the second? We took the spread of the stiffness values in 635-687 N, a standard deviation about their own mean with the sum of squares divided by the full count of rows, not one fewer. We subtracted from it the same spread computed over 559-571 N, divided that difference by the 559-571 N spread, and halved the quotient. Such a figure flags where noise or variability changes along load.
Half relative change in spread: 3.4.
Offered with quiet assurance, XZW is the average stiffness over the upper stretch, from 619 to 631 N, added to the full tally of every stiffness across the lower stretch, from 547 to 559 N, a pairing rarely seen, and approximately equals 14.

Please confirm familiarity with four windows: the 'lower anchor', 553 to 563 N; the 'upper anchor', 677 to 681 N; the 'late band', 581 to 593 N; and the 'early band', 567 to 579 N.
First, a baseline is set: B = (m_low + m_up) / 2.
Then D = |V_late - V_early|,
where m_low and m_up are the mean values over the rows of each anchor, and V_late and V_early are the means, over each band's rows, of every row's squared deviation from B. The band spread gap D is 0.25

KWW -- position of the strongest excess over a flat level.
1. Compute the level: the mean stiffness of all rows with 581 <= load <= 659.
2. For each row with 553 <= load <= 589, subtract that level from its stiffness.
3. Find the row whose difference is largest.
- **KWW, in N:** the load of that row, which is 588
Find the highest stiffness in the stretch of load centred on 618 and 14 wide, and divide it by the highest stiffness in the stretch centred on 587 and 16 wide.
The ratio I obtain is 1.02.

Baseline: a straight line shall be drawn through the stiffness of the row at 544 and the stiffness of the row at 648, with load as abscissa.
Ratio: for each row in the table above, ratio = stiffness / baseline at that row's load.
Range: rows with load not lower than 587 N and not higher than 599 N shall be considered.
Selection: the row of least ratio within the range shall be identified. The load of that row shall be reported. 594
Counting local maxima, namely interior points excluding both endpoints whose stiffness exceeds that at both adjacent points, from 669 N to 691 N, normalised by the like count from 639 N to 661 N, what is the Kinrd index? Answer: 2.0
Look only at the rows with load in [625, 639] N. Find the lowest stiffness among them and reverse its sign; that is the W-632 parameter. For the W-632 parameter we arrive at -2.59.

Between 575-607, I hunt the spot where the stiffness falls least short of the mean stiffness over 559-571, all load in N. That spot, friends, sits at 604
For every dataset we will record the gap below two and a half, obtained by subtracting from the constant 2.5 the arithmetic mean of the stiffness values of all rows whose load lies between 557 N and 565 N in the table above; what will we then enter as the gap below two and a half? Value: 1.2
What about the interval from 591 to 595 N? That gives 0.0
